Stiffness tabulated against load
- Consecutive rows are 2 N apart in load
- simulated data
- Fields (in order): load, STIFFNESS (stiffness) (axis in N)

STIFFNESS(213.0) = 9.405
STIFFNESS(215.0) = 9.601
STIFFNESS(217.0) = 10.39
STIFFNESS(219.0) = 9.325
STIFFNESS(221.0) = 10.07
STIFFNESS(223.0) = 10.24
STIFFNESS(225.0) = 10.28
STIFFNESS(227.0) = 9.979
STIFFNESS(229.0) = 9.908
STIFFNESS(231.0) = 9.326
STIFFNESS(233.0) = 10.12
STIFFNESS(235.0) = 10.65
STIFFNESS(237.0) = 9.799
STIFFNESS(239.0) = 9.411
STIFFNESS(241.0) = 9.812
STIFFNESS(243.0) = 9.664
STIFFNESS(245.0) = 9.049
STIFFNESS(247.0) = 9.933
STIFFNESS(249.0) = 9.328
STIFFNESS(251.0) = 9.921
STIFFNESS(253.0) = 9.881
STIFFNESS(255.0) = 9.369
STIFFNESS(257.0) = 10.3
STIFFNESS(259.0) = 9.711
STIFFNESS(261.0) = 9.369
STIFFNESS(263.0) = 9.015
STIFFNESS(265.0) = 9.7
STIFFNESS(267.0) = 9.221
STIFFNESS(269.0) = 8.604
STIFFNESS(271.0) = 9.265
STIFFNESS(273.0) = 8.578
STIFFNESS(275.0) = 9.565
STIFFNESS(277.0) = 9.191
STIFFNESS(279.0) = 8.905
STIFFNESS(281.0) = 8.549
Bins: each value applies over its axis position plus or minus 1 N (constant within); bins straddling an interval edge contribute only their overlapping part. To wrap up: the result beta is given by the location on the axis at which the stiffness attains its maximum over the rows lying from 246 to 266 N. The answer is 257.0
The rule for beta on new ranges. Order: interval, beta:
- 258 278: 259.0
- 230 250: 235.0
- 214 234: 217.0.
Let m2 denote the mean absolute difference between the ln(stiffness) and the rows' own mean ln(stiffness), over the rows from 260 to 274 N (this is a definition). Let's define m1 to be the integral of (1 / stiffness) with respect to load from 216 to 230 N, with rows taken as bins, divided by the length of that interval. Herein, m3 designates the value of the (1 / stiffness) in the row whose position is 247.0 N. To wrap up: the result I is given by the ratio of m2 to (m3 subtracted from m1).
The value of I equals -42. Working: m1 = 0.100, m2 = 0.0355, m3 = 0.101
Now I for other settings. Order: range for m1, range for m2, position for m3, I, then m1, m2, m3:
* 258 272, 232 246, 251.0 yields 5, 0.108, 0.0362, 0.101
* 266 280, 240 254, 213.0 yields 6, 0.111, 0.0281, 0.106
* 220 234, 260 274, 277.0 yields -4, 0.100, 0.0355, 0.109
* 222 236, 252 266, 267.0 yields -4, 0.099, 0.0330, 0.108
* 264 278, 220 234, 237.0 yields 3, 0.109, 0.0218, 0.102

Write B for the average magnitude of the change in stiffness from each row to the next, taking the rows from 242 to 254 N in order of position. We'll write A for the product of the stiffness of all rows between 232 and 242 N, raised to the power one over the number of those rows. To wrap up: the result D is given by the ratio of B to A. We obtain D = 0.055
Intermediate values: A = 9.9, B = 0.55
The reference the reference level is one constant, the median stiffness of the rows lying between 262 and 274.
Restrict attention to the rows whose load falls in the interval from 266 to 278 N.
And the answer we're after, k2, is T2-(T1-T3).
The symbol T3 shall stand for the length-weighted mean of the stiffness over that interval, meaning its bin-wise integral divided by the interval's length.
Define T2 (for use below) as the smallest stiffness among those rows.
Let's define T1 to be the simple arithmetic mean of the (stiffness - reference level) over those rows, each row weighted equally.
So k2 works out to 17.7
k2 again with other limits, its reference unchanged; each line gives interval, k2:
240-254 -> 18.2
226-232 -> 18.4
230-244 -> 18.4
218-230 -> 18.4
